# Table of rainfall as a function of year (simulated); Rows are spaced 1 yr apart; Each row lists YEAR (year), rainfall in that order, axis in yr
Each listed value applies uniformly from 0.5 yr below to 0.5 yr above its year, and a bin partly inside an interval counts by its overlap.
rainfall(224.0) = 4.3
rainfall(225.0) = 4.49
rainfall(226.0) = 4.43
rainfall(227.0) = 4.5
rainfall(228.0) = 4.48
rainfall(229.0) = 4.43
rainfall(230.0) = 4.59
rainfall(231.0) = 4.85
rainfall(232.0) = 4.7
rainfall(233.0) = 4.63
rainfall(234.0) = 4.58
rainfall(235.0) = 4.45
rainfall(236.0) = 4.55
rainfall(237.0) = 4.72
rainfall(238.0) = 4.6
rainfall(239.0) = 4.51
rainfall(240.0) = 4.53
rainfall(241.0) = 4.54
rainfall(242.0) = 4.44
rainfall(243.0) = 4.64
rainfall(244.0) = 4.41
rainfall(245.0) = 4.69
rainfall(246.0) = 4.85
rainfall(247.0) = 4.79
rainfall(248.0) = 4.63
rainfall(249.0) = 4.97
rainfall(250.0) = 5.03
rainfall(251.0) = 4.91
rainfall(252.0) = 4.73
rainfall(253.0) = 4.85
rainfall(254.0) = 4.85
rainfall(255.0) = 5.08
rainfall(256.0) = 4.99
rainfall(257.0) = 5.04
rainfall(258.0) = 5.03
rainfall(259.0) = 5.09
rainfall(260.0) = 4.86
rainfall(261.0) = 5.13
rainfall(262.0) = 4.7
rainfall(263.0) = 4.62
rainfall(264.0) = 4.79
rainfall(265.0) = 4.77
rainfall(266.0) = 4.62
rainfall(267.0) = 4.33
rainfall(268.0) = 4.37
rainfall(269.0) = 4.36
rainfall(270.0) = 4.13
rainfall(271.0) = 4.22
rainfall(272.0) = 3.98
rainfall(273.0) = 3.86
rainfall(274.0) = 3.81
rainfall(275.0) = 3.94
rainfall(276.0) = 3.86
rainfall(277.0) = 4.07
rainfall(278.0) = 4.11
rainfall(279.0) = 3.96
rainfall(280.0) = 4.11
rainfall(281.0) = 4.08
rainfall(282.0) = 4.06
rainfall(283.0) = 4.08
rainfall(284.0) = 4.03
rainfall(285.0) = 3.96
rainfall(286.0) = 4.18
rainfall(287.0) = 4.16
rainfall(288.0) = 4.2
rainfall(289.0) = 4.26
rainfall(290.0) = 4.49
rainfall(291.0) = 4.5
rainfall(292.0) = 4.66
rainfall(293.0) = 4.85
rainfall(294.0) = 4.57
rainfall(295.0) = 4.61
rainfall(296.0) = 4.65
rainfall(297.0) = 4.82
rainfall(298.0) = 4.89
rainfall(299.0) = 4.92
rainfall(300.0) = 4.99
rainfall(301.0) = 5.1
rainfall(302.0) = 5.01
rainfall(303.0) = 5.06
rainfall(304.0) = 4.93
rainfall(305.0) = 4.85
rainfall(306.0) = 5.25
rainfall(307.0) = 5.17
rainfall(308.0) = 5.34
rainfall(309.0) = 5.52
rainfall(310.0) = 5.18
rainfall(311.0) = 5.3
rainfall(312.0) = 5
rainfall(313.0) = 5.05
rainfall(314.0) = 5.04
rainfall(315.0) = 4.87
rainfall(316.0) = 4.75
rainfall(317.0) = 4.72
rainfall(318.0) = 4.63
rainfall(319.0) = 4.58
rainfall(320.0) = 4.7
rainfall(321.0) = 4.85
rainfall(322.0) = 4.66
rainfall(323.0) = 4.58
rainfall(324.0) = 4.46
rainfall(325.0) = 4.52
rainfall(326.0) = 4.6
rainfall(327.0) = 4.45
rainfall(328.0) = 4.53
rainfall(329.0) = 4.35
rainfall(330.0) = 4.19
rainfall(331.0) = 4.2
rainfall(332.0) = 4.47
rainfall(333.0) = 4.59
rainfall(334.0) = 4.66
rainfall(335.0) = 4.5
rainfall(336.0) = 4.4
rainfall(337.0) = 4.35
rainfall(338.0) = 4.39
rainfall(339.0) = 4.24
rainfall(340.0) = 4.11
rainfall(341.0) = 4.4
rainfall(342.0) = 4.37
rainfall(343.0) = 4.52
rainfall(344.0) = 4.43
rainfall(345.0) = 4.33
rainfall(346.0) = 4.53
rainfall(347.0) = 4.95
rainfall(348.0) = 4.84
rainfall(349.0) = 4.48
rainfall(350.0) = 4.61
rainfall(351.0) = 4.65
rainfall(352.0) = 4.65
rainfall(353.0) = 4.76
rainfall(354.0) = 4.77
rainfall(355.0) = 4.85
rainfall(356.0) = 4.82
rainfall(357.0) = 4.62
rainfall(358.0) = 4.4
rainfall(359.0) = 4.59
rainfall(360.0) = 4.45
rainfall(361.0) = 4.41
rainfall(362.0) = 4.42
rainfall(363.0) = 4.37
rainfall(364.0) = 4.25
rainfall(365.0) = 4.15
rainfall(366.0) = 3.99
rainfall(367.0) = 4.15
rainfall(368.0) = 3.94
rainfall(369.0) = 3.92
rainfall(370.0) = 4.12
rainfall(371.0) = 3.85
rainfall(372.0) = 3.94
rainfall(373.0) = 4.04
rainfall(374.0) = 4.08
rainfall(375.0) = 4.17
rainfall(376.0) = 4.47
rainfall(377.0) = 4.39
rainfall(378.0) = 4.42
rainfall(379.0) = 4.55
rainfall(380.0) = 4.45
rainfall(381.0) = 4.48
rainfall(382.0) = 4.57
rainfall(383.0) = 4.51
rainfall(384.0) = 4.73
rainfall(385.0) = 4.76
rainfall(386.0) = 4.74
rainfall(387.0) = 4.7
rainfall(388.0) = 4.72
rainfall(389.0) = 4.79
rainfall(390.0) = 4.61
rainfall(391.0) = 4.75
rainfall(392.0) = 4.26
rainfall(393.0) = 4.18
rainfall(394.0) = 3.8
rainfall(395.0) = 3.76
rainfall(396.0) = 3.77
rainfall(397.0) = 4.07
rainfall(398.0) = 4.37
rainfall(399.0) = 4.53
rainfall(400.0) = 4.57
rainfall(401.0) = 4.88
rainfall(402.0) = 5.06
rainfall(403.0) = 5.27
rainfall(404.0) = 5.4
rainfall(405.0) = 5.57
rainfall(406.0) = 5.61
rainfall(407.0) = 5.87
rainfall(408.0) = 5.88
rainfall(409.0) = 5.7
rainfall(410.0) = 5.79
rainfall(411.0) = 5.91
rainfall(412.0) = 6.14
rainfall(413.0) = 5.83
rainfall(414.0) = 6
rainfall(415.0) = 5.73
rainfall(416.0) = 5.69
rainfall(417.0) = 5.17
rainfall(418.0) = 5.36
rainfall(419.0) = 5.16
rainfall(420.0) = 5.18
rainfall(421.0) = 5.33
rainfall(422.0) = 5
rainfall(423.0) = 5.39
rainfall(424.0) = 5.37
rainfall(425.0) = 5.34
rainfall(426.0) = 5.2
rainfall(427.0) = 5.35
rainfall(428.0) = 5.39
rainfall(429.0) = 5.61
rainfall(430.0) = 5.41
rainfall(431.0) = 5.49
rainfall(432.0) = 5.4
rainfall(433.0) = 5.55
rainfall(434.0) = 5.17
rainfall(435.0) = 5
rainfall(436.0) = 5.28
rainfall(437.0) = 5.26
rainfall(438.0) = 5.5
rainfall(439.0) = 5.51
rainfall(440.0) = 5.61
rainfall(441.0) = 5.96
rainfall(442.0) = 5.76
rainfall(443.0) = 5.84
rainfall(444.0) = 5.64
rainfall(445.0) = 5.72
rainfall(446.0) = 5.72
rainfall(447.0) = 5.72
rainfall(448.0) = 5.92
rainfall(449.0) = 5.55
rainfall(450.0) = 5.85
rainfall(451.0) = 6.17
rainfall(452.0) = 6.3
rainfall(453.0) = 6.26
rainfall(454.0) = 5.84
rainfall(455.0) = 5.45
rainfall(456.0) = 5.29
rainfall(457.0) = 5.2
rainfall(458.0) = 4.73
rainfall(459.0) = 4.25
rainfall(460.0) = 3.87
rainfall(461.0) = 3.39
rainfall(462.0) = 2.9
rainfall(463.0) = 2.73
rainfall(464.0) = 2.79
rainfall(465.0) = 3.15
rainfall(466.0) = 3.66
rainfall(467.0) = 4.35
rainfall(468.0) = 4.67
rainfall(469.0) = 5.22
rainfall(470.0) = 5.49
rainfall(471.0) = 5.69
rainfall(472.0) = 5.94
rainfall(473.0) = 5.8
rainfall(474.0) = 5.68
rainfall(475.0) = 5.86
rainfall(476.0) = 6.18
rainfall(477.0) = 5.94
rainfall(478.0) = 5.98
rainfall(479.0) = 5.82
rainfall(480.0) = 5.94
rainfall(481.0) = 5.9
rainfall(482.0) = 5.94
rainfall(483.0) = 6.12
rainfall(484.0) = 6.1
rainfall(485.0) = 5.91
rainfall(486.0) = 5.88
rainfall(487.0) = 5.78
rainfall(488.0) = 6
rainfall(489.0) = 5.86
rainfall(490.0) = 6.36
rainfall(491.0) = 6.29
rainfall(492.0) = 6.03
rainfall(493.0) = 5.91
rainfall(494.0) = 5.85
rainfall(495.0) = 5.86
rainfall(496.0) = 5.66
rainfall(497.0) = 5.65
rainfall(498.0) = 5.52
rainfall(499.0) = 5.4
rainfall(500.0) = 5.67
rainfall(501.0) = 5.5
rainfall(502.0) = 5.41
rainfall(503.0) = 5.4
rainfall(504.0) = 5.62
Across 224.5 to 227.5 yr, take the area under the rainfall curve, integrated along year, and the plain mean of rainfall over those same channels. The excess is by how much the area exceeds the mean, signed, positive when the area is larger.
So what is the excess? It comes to 8.9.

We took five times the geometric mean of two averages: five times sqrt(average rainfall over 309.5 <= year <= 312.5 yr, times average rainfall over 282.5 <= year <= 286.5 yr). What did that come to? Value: 22.9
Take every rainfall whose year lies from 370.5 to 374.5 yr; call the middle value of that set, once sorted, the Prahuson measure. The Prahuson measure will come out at 3.99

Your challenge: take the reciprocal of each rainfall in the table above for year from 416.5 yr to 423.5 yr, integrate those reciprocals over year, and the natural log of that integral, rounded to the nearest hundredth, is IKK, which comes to 0.29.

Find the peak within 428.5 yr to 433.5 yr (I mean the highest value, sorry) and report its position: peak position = 429.0 yr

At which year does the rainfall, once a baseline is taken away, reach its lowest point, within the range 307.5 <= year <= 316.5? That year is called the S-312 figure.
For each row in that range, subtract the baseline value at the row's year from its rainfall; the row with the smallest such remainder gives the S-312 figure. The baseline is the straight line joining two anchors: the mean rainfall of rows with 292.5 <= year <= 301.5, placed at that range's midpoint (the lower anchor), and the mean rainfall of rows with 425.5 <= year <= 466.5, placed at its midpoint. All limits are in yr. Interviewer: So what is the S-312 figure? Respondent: 316.0 yr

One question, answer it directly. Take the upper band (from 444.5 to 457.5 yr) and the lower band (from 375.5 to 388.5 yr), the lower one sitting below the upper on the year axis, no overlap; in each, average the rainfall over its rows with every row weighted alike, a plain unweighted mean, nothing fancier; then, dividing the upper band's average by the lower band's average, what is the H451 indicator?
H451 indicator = 1.26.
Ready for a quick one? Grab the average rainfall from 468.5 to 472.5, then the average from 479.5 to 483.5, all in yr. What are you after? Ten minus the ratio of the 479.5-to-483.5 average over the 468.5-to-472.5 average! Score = 8.93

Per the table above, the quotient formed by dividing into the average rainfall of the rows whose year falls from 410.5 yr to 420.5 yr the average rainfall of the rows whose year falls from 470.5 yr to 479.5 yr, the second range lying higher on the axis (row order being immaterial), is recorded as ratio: 0.96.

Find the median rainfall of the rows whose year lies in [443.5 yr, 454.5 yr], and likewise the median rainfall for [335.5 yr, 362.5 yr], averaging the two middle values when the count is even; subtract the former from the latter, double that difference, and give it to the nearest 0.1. -2.7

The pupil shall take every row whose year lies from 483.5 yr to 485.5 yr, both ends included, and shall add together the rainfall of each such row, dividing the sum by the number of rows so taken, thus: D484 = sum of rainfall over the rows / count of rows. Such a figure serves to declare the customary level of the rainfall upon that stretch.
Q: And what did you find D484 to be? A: 6.0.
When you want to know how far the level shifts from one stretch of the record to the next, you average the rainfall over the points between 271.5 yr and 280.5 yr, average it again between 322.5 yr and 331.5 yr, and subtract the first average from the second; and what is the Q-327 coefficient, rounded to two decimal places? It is 0.46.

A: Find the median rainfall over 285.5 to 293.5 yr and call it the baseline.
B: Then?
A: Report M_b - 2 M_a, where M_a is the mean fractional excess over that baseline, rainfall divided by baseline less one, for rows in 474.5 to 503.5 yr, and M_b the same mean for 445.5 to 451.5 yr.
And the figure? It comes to -0.345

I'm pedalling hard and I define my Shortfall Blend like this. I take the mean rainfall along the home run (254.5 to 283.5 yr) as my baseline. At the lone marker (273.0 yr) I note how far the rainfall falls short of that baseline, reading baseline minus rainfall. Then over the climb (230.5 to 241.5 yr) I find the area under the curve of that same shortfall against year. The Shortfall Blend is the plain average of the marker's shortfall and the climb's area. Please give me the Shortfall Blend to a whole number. -1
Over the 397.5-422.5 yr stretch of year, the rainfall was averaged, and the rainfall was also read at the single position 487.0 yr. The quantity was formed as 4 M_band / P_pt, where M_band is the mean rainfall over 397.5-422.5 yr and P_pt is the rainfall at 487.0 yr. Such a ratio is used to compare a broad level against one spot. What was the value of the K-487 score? 3.7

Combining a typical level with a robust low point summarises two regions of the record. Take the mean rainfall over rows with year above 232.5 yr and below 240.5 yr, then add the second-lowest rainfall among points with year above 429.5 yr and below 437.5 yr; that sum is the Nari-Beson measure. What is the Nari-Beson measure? 9.7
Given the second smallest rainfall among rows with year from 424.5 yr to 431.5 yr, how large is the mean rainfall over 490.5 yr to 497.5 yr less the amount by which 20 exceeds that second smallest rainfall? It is -8.8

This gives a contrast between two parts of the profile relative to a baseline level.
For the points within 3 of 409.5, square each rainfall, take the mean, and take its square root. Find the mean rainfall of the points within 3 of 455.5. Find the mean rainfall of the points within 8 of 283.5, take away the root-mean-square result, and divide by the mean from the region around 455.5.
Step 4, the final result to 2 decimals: -0.32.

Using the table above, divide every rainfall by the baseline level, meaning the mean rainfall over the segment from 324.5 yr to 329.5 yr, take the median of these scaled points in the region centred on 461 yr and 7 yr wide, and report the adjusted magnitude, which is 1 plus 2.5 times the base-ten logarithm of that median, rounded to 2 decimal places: 0.69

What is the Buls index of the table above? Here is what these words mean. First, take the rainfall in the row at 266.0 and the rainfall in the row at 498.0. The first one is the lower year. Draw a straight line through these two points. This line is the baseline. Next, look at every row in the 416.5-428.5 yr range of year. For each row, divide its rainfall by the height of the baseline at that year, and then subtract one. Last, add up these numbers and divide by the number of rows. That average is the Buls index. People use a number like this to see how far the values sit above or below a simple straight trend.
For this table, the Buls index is 0.01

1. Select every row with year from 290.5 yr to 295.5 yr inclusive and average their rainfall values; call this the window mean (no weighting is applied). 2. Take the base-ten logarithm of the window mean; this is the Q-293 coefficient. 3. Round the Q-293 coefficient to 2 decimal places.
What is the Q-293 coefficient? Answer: 0.67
